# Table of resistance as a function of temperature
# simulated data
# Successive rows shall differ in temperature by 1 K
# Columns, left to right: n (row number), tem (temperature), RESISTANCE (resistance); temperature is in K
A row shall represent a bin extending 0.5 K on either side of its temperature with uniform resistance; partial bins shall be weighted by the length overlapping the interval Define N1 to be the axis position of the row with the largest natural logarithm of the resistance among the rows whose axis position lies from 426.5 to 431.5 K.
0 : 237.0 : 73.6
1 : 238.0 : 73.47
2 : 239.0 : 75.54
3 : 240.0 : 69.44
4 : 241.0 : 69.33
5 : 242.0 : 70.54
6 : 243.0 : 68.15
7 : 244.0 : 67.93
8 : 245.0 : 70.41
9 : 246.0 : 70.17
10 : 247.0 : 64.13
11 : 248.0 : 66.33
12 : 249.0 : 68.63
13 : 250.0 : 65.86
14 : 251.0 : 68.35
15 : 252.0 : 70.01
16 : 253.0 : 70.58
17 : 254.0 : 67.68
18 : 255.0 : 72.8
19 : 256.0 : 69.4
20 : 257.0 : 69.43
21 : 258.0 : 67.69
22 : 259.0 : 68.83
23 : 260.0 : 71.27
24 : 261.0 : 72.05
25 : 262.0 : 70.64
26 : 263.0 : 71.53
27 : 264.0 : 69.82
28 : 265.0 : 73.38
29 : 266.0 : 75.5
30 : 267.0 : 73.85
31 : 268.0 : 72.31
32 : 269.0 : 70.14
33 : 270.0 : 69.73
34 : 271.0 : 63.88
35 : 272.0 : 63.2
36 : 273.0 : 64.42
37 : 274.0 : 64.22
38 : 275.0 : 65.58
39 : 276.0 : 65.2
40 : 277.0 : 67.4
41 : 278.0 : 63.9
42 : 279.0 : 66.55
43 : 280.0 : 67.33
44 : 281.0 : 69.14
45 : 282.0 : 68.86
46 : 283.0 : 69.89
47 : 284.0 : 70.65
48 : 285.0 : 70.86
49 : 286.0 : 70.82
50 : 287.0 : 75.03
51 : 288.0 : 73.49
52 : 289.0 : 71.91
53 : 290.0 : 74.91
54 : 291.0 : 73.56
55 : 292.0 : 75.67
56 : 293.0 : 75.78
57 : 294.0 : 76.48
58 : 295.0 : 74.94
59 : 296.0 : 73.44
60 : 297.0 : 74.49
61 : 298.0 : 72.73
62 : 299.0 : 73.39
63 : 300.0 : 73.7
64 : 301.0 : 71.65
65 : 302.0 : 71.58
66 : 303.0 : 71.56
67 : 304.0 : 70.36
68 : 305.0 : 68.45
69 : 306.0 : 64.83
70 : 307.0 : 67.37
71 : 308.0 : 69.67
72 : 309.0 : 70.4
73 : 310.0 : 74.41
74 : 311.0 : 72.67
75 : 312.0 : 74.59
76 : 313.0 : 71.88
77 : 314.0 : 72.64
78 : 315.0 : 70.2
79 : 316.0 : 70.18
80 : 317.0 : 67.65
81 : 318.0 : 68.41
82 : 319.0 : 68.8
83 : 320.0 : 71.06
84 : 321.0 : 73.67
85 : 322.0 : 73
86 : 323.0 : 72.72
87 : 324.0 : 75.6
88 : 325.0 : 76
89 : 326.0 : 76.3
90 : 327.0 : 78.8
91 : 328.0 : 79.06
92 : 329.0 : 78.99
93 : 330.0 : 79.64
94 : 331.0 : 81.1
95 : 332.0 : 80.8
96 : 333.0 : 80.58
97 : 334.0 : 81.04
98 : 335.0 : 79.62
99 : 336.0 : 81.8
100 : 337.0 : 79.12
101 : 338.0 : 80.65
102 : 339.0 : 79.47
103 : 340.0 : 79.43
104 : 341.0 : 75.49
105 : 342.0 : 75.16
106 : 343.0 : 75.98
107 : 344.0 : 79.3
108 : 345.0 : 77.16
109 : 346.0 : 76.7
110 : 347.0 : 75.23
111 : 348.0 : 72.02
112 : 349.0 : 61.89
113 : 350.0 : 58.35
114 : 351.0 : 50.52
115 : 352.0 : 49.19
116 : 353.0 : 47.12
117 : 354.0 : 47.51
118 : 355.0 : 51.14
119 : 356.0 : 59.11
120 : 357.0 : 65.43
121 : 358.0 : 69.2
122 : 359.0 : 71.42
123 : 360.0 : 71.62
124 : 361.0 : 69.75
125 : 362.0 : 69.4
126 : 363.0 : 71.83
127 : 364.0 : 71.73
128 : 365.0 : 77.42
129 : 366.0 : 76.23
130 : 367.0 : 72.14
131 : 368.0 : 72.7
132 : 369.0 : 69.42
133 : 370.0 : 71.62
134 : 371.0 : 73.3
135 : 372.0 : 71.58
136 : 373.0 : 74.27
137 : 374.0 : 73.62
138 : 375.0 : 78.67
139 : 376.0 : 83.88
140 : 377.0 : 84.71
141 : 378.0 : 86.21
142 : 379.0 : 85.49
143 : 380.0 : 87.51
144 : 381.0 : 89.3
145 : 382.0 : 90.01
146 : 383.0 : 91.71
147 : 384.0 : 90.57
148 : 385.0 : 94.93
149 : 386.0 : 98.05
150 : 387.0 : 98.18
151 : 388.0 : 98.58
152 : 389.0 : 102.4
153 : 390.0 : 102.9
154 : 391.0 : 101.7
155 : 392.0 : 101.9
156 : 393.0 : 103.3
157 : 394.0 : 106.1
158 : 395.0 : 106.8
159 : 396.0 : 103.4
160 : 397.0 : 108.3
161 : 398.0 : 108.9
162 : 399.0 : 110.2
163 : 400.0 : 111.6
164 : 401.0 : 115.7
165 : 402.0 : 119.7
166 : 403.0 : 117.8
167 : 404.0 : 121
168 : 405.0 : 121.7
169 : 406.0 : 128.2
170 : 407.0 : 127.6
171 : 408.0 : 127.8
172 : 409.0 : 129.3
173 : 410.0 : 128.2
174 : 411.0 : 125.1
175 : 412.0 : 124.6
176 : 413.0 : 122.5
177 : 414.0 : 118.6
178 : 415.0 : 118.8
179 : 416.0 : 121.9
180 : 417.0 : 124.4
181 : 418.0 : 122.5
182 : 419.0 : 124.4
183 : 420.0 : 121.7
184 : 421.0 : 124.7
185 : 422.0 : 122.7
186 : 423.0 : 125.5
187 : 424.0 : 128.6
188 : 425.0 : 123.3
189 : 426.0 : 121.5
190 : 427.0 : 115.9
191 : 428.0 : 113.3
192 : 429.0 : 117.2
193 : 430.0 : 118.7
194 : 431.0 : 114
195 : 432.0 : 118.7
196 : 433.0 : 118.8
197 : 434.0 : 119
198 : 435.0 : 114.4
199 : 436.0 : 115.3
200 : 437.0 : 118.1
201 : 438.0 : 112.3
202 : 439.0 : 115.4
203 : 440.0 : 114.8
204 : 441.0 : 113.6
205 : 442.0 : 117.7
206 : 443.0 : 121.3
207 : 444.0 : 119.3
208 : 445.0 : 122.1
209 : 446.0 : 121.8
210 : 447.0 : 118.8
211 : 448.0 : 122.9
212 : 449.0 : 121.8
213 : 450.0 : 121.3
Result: 430.0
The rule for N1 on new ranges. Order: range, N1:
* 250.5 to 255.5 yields 255.0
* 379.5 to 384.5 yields 383.0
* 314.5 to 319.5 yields 315.0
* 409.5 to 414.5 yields 410.0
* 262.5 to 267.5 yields 266.0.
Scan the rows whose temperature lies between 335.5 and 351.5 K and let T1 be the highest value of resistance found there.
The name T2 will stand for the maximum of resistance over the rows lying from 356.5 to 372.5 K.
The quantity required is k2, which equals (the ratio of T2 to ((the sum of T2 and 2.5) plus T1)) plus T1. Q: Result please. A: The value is 82.3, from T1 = 81.8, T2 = 77.42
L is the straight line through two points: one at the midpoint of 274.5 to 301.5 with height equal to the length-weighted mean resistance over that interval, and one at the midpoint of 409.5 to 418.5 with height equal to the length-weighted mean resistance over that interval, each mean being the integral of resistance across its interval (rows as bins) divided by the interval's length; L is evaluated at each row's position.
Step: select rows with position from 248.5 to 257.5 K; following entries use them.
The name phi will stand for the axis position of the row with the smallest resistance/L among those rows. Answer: 254.0 K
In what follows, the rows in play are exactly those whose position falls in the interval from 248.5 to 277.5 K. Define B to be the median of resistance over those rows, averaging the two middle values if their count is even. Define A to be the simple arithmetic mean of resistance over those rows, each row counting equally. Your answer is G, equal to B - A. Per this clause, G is 0.3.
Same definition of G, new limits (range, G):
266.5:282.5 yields -0.3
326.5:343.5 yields 0.3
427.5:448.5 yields 0.6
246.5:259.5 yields 0.2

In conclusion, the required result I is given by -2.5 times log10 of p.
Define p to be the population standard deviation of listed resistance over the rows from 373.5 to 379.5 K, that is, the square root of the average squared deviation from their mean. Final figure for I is -1.64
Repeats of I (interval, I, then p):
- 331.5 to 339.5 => 0.18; 1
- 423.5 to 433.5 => -1.59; 4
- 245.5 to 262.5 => -0.85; 2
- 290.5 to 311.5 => -1.15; 3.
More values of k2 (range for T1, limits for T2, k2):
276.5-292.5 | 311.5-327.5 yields 76.2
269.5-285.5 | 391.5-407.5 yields 71.5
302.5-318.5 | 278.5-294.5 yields 75.1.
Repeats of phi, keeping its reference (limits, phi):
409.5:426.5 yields 426.0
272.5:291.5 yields 278.0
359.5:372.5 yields 369.0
